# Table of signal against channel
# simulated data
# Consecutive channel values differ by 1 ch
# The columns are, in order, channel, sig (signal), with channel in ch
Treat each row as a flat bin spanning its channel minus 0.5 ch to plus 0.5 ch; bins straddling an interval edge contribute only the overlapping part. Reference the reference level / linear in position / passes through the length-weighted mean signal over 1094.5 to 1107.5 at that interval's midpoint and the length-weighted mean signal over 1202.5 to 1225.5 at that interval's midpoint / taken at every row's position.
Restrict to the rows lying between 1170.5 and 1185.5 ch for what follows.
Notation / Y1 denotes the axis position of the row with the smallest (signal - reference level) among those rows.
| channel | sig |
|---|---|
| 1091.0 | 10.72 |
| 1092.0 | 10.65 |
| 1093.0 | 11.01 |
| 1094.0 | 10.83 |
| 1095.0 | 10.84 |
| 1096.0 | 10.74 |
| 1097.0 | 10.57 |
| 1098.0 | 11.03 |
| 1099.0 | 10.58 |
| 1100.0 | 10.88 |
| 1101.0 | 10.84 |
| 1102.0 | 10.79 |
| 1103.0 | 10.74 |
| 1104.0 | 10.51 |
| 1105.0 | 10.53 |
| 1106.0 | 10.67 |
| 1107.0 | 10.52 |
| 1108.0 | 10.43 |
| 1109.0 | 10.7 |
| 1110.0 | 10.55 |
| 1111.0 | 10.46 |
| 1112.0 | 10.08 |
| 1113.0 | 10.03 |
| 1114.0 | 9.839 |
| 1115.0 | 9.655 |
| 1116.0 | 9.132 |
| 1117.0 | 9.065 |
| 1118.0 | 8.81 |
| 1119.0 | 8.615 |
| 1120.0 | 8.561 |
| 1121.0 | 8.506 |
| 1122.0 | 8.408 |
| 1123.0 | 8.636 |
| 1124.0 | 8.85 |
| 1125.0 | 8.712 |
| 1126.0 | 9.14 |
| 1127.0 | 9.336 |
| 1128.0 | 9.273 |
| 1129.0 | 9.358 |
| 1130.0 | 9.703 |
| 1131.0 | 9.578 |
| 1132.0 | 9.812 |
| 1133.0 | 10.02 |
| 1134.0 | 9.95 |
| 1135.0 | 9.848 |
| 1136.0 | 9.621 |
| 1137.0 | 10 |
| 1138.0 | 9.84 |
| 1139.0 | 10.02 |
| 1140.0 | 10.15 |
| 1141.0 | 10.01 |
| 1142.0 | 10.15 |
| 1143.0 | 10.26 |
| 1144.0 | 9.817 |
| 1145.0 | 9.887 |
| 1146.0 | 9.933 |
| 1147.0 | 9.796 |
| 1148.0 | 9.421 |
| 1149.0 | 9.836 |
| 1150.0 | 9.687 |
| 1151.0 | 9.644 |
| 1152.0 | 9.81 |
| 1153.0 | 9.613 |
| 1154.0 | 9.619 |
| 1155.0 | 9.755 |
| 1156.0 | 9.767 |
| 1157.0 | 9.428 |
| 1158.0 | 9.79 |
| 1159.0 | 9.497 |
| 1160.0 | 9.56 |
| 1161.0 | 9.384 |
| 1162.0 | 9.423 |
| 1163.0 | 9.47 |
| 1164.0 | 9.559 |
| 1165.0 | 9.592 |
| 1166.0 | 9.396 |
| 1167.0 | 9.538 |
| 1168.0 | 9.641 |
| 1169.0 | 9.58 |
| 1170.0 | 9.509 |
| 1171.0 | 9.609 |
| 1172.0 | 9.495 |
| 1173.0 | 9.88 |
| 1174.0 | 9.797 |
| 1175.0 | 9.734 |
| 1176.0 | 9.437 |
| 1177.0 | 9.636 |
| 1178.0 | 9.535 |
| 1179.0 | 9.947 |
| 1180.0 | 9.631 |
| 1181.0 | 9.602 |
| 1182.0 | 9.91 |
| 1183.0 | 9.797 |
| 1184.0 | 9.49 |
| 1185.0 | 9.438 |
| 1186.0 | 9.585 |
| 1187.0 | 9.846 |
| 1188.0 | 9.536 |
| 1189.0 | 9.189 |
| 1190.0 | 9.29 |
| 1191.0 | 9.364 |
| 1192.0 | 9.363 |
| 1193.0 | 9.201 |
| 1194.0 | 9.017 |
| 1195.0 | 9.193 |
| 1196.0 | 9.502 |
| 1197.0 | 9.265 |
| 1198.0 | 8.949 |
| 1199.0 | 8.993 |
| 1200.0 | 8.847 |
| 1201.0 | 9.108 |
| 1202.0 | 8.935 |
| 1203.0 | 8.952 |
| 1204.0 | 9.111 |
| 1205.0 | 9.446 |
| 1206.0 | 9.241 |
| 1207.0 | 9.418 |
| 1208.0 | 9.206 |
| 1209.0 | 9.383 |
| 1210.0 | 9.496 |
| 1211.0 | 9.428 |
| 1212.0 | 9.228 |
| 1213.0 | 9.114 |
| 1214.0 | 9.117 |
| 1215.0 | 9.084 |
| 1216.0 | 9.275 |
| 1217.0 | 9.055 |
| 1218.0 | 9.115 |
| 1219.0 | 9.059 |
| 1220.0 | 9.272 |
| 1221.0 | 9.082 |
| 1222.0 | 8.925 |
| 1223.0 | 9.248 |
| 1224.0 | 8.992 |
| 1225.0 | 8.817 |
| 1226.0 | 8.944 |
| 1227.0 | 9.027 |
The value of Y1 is 1176.0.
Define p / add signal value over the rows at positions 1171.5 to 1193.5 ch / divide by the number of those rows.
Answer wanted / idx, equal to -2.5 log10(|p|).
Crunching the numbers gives -2.45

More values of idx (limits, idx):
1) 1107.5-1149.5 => -2.46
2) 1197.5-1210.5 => -2.40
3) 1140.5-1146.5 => -2.50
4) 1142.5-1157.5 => -2.47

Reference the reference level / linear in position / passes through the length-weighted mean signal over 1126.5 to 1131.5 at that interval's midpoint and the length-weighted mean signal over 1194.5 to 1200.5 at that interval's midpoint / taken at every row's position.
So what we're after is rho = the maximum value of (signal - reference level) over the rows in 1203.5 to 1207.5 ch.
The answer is 0.36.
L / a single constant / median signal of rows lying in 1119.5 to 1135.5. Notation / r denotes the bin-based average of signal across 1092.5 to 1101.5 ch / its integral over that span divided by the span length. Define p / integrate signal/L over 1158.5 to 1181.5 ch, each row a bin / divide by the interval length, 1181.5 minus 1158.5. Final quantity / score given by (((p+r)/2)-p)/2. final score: 2.45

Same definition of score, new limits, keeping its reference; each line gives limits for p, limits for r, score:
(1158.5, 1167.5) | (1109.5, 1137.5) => 2.10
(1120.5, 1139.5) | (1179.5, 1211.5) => 2.08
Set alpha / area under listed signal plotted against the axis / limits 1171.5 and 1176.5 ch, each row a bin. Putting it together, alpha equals 48.3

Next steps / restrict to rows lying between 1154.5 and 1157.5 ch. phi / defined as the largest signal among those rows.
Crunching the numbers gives 9.767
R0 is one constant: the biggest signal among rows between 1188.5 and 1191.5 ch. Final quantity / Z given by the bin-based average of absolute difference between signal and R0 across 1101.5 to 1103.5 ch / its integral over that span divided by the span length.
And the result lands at 1.40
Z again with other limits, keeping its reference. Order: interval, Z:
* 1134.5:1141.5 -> 0.56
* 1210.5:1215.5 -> 0.20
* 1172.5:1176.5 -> 0.35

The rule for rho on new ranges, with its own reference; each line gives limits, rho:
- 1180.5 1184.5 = 0.71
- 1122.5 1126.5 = -0.32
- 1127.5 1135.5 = 0.59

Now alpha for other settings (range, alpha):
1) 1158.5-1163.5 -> 47.3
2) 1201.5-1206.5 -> 45.7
